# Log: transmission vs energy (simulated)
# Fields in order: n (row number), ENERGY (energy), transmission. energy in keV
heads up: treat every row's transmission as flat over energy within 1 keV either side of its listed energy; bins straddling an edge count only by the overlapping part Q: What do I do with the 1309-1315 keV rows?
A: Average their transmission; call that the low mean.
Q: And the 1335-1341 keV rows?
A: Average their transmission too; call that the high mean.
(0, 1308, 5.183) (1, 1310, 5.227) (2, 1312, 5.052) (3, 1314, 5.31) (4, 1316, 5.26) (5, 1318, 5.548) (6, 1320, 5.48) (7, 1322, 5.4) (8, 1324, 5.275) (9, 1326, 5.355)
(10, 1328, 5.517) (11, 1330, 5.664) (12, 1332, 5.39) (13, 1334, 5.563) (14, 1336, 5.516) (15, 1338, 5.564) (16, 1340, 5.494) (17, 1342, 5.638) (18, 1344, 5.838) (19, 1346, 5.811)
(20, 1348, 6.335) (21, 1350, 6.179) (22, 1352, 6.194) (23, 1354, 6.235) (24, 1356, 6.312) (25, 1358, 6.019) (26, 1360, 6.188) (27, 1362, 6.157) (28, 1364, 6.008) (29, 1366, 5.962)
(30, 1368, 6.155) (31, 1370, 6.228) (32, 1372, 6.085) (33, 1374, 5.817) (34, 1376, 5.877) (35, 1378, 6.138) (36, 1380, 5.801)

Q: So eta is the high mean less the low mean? 0.3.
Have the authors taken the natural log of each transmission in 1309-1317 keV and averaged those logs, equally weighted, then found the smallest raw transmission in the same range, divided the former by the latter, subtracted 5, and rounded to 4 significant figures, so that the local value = -4.673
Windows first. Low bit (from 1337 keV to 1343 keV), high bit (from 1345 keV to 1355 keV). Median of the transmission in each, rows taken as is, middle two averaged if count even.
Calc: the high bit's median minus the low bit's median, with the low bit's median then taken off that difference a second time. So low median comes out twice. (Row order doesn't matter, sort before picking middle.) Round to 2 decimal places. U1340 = -4.93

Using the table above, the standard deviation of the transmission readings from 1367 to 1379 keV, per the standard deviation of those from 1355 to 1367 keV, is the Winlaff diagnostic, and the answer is 1.23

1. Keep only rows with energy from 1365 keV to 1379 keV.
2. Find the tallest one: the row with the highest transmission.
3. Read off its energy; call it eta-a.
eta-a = 1370 keV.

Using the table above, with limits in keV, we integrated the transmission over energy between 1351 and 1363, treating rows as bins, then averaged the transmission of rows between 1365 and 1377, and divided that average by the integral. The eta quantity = 0.0811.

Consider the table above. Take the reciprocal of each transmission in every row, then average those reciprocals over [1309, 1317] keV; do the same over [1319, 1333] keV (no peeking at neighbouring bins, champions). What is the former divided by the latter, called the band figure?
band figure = 1.04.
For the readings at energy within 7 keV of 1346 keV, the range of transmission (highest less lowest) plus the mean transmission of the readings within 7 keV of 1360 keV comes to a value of 7.0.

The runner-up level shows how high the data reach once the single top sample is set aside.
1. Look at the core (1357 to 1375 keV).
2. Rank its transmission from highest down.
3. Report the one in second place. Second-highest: 6.188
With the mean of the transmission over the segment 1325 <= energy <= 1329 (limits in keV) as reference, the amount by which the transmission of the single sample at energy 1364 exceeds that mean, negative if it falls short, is 0.57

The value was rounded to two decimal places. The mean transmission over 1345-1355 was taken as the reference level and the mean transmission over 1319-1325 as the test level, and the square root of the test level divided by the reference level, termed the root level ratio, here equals 0.94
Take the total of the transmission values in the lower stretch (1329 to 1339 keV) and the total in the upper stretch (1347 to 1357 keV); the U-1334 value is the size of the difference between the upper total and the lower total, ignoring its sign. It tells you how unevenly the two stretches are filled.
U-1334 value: 3.6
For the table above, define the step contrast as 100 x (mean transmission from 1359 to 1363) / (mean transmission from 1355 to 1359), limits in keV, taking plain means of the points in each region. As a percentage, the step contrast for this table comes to 100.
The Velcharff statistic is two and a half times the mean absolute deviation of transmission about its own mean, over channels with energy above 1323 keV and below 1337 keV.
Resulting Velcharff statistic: 0.28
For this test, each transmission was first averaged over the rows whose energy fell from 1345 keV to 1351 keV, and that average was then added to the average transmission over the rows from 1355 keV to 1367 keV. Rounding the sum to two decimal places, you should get 12.22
